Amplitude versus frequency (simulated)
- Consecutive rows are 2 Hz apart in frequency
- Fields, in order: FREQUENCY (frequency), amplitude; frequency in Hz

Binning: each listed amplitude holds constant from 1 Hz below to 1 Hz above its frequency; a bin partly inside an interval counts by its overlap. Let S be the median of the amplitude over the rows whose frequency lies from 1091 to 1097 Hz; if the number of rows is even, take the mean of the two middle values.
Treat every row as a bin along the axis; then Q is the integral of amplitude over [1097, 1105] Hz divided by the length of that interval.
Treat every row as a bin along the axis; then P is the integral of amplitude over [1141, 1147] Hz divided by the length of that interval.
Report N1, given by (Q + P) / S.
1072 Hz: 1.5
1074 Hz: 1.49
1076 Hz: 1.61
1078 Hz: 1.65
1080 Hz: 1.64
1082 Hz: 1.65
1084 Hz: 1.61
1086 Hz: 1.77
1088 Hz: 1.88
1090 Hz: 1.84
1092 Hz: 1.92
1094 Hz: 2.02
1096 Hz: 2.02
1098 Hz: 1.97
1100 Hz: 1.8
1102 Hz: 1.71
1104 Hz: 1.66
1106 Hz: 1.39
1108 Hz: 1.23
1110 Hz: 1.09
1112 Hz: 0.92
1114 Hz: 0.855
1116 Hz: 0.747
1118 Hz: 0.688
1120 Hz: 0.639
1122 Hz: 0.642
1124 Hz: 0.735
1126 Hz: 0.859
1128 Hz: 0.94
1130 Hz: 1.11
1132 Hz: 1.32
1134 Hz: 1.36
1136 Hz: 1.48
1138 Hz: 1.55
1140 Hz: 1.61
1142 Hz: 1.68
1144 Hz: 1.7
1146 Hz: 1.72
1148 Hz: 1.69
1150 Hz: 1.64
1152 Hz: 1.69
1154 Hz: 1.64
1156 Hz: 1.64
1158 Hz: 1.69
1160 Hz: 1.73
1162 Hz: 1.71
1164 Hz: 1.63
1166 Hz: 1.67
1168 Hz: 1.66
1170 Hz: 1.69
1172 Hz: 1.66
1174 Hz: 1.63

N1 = 1.73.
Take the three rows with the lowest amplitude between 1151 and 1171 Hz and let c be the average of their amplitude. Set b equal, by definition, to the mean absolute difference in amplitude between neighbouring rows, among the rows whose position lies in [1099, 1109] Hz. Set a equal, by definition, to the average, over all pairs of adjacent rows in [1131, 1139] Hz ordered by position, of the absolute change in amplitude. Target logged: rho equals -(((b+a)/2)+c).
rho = -1.75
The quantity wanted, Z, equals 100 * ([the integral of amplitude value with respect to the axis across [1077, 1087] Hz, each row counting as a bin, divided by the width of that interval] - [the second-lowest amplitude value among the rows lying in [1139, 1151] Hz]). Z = 2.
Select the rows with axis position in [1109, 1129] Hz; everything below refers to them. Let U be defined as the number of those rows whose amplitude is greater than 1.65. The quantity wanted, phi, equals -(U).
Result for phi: 0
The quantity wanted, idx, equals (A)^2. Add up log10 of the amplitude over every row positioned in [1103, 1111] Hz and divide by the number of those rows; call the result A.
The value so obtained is 0.015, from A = 0.123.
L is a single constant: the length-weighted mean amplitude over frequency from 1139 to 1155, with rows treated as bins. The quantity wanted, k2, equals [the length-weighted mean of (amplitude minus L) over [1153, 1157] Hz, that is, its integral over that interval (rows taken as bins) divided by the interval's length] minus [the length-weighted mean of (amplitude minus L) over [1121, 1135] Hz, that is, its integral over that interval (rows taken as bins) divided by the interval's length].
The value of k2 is 0.6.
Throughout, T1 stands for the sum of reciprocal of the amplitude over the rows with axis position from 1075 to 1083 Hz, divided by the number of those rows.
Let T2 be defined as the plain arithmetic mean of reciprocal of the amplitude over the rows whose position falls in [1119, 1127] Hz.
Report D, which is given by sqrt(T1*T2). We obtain 0.929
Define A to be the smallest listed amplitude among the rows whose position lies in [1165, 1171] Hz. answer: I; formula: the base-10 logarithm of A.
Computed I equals 0.220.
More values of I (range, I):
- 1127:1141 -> -0.027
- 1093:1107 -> 0.143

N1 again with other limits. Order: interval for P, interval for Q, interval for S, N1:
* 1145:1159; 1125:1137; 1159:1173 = 1.71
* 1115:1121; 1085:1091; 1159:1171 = 1.50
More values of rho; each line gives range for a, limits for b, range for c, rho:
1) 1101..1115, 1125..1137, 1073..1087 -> -1.70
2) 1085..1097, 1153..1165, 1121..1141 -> -0.80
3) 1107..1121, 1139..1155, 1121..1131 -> -0.82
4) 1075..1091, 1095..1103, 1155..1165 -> -1.73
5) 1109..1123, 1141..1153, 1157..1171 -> -1.71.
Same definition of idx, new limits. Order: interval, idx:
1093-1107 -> 0.063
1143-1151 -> 0.052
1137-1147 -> 0.047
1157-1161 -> 0.054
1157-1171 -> 0.051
